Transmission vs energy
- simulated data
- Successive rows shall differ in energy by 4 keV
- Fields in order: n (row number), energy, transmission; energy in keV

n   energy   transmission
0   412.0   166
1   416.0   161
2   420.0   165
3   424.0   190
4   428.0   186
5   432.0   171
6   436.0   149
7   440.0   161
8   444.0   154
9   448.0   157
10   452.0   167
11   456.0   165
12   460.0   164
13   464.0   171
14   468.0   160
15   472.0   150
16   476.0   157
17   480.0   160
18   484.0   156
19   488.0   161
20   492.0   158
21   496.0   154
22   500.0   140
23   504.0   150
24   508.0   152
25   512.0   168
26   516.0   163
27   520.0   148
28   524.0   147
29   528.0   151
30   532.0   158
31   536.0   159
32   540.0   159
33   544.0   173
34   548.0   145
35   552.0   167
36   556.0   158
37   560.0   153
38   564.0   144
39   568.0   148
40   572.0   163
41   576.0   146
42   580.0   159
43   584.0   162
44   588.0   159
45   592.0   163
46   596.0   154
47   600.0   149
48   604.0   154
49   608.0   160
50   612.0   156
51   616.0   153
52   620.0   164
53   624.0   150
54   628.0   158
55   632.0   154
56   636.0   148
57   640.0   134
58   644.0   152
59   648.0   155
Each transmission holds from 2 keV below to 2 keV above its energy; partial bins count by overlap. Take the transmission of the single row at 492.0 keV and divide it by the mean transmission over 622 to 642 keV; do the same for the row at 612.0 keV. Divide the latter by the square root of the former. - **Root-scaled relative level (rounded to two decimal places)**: 1.02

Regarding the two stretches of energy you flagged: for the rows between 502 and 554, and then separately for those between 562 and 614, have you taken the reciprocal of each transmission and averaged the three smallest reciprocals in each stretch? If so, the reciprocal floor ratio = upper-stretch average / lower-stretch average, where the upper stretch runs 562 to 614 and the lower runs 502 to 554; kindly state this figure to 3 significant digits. 1.04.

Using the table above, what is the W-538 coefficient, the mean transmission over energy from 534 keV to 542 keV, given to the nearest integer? 159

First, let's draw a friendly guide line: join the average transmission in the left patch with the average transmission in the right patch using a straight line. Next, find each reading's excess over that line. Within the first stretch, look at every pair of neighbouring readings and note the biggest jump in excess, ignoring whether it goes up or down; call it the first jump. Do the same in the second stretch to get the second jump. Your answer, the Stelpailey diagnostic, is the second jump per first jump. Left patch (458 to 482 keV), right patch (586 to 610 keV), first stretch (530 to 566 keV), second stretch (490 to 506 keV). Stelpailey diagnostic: 0.50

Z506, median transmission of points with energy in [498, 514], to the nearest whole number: 151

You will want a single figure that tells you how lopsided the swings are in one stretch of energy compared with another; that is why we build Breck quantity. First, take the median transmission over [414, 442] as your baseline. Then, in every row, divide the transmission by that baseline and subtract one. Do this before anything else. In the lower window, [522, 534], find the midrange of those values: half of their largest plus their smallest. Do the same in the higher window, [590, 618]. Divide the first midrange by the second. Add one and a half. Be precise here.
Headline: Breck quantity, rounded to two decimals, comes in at 2.89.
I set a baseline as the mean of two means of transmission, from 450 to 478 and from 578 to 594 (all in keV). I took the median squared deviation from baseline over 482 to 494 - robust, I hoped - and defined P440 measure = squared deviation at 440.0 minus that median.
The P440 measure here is -11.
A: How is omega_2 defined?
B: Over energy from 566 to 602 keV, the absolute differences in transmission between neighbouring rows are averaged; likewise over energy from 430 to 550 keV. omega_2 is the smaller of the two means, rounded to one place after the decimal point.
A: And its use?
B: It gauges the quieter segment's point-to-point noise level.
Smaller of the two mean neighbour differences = 7.9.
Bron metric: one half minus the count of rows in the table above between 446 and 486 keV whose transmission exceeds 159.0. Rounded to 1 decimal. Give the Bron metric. -5.5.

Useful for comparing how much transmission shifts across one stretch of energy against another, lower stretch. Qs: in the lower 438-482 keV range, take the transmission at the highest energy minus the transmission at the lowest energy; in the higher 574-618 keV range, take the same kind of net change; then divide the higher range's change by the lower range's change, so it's -7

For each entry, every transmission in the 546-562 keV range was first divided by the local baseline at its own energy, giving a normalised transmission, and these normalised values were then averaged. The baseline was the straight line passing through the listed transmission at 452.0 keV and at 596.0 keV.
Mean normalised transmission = 0.99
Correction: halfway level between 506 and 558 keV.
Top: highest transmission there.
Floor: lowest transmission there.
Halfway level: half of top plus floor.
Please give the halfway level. 159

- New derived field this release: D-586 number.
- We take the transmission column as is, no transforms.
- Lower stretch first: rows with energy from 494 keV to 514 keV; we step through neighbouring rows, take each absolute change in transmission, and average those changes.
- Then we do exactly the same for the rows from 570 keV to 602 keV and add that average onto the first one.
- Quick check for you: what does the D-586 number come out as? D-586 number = 18.2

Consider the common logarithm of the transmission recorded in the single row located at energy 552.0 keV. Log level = 2.22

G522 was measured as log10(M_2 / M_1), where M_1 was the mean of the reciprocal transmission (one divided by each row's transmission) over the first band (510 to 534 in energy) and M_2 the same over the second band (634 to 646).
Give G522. 0.032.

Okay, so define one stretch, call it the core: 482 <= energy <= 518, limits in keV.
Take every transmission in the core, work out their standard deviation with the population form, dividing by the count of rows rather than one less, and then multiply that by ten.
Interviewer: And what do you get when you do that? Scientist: 77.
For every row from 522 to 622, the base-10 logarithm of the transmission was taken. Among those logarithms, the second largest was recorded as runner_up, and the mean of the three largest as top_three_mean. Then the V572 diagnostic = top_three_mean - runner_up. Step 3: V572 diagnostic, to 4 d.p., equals 0.0025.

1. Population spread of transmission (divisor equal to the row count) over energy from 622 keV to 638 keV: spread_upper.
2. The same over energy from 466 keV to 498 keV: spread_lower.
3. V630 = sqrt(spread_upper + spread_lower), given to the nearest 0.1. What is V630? 2.7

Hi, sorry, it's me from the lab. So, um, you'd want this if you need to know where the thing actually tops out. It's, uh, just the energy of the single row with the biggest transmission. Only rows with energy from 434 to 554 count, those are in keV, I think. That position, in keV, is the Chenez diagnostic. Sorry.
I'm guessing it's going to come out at 544.0 keV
